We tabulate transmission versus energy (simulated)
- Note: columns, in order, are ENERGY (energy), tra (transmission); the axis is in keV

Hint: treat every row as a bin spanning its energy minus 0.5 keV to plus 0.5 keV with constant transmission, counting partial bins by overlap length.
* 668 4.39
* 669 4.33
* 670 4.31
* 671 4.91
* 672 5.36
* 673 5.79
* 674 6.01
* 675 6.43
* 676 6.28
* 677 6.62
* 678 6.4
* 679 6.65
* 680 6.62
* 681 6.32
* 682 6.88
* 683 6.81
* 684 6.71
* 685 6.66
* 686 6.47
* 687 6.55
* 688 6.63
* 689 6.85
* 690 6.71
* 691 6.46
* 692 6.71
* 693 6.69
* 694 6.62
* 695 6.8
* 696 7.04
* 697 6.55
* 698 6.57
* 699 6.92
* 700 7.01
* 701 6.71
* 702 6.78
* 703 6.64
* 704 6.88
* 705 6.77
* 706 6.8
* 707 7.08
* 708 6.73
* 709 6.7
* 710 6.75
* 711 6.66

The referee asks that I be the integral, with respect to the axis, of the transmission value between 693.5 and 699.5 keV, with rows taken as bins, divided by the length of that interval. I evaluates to 6.75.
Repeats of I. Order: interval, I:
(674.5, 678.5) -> 6.43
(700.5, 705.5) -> 6.76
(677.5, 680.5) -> 6.56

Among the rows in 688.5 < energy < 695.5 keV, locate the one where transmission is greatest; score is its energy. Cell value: 689 keV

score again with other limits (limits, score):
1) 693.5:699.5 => 696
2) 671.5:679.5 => 679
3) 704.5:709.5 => 707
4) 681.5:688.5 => 682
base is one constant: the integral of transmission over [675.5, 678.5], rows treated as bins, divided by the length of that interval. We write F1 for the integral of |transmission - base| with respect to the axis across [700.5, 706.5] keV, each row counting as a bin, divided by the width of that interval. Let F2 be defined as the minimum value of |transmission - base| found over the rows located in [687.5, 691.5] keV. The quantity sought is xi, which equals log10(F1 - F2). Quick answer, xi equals -0.52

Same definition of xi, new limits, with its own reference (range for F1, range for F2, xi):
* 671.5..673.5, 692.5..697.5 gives -0.13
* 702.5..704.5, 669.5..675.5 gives -0.49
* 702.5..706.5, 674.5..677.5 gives -0.47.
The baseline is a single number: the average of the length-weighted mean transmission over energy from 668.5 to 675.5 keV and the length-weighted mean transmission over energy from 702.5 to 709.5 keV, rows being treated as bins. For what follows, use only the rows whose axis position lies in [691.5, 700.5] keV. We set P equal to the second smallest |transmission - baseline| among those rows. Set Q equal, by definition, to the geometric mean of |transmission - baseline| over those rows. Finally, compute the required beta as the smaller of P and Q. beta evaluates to 0.52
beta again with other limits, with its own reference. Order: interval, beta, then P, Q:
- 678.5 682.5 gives 0.52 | 0.57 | 0.52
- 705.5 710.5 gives 0.68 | 0.68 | 0.75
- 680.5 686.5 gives 0.42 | 0.42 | 0.55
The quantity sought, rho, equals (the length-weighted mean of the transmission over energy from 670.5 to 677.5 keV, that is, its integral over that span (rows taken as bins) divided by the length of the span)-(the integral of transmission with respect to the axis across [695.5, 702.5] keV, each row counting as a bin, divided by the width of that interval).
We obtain -0.9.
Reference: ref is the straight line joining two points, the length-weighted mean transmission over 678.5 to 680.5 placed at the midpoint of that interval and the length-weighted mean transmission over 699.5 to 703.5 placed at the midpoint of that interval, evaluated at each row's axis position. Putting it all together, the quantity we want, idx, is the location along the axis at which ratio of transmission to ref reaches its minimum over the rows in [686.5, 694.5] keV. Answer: 691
